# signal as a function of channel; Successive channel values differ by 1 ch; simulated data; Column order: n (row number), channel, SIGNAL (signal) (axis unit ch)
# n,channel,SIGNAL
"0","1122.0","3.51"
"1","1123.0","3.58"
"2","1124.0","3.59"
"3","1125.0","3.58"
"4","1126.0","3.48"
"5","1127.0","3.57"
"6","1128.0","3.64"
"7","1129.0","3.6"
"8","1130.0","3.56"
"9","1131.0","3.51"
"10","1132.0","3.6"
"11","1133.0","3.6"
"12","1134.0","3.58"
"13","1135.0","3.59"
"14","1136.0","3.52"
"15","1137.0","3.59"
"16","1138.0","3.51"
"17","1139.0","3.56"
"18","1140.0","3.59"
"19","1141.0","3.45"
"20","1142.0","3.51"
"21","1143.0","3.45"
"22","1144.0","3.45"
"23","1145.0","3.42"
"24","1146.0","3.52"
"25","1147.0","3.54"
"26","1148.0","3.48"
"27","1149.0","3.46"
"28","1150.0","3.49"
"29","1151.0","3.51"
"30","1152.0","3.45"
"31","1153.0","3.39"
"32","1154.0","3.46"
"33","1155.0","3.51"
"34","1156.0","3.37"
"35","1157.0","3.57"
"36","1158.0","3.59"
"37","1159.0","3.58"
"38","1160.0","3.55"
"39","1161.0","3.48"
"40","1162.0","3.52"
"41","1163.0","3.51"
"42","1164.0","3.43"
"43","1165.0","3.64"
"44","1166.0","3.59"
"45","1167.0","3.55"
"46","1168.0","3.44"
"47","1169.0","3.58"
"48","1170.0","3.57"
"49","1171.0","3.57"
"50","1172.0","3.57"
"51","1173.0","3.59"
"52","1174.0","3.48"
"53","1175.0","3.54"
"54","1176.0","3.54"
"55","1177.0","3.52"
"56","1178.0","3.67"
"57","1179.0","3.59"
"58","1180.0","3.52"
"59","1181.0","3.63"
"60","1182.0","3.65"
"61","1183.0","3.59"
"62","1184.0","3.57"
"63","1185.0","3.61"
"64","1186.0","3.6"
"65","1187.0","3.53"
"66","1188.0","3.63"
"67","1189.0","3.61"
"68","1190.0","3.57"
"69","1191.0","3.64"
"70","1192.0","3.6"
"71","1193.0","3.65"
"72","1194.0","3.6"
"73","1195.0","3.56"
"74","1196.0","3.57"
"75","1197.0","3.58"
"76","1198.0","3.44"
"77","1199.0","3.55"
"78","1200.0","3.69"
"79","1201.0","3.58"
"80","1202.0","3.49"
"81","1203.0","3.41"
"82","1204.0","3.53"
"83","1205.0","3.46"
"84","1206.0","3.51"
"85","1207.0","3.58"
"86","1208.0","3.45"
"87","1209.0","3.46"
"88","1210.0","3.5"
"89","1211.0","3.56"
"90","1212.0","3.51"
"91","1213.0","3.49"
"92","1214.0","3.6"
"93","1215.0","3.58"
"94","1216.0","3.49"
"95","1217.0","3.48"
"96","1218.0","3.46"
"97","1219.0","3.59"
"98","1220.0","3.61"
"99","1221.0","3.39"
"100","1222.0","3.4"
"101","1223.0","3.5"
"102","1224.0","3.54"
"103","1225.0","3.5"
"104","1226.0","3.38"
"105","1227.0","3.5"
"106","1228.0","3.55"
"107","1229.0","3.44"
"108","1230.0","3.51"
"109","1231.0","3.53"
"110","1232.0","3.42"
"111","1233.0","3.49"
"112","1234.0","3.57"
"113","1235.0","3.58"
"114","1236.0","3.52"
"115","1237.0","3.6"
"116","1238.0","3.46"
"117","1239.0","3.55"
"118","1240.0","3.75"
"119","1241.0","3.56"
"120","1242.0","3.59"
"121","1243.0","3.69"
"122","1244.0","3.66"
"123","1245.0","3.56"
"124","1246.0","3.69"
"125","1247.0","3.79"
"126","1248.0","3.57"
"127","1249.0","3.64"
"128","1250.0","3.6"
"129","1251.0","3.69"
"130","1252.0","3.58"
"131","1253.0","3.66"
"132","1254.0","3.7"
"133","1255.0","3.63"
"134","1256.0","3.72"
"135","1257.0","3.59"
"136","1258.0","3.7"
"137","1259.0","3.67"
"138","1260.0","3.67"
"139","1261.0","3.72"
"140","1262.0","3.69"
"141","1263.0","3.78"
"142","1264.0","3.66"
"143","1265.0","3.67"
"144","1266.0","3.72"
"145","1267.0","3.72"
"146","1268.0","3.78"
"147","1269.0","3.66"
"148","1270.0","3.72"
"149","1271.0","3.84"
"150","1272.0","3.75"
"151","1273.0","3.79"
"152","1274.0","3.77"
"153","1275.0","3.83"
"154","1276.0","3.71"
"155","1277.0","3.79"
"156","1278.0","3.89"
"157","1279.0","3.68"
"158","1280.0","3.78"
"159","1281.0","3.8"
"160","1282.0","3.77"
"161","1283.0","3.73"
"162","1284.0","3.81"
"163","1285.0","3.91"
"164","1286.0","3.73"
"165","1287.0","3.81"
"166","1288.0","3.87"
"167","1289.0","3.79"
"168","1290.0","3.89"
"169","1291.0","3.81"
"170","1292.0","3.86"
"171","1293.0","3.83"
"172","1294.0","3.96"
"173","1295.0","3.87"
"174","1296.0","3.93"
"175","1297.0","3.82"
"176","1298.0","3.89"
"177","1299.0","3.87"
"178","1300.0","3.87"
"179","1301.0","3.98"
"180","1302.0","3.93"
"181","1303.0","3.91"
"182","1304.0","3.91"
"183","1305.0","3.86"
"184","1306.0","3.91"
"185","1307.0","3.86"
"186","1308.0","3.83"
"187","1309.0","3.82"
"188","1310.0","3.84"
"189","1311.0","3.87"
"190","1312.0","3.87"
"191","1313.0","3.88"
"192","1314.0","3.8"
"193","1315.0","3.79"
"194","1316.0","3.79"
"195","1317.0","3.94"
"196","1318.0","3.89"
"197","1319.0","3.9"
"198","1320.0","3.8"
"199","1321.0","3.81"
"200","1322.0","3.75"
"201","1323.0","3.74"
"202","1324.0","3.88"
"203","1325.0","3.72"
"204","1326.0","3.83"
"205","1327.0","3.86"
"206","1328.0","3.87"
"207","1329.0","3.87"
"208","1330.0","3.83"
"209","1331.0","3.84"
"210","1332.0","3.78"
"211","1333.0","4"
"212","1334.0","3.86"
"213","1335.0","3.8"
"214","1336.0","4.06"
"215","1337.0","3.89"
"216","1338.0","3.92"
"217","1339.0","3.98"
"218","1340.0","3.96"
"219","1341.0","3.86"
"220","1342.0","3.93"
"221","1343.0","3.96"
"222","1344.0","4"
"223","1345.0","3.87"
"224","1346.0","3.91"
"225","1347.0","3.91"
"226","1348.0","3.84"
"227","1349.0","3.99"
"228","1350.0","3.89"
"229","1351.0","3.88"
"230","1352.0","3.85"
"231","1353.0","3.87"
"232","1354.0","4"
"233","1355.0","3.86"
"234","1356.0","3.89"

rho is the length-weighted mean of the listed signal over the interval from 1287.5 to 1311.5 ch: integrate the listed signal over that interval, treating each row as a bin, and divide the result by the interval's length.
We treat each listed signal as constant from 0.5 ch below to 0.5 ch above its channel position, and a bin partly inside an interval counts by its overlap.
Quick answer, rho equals 3.87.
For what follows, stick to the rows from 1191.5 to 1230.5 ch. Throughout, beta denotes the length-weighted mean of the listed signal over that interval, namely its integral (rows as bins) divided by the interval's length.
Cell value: 3.52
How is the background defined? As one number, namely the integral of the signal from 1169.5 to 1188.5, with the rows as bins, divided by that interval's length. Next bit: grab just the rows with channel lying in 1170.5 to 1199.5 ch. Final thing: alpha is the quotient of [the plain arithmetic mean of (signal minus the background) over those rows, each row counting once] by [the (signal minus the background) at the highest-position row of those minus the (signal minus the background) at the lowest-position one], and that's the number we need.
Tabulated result 0.0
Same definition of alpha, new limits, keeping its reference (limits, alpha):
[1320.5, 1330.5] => 11.9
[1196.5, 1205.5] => 0.4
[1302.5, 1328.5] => -6.7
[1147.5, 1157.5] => -1.2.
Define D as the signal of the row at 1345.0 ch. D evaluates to 3.87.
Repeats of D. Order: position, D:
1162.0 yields 3.52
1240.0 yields 3.75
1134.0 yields 3.58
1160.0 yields 3.55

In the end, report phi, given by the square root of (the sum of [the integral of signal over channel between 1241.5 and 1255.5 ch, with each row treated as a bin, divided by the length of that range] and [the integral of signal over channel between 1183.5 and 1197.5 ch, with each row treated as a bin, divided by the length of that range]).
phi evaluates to 2.69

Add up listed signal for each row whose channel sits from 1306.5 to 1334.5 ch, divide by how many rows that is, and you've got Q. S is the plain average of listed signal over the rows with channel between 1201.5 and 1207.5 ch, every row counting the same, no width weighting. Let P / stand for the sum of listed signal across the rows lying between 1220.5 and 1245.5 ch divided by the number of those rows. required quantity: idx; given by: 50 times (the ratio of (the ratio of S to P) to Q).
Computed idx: 12.9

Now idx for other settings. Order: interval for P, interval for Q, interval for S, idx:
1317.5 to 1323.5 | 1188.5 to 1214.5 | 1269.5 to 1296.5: 14.1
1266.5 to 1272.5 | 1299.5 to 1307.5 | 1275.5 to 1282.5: 12.9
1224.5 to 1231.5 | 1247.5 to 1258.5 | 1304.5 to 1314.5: 15.2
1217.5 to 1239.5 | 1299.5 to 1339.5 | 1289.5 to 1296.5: 14.3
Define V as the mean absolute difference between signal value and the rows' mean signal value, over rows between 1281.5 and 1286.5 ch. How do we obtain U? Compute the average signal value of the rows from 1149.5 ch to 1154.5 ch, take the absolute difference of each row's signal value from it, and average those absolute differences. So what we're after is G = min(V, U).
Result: 0.032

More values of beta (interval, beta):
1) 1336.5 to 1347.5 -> 3.93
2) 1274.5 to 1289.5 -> 3.79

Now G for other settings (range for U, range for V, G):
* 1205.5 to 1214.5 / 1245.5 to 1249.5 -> 0.041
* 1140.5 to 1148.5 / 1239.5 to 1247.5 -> 0.035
